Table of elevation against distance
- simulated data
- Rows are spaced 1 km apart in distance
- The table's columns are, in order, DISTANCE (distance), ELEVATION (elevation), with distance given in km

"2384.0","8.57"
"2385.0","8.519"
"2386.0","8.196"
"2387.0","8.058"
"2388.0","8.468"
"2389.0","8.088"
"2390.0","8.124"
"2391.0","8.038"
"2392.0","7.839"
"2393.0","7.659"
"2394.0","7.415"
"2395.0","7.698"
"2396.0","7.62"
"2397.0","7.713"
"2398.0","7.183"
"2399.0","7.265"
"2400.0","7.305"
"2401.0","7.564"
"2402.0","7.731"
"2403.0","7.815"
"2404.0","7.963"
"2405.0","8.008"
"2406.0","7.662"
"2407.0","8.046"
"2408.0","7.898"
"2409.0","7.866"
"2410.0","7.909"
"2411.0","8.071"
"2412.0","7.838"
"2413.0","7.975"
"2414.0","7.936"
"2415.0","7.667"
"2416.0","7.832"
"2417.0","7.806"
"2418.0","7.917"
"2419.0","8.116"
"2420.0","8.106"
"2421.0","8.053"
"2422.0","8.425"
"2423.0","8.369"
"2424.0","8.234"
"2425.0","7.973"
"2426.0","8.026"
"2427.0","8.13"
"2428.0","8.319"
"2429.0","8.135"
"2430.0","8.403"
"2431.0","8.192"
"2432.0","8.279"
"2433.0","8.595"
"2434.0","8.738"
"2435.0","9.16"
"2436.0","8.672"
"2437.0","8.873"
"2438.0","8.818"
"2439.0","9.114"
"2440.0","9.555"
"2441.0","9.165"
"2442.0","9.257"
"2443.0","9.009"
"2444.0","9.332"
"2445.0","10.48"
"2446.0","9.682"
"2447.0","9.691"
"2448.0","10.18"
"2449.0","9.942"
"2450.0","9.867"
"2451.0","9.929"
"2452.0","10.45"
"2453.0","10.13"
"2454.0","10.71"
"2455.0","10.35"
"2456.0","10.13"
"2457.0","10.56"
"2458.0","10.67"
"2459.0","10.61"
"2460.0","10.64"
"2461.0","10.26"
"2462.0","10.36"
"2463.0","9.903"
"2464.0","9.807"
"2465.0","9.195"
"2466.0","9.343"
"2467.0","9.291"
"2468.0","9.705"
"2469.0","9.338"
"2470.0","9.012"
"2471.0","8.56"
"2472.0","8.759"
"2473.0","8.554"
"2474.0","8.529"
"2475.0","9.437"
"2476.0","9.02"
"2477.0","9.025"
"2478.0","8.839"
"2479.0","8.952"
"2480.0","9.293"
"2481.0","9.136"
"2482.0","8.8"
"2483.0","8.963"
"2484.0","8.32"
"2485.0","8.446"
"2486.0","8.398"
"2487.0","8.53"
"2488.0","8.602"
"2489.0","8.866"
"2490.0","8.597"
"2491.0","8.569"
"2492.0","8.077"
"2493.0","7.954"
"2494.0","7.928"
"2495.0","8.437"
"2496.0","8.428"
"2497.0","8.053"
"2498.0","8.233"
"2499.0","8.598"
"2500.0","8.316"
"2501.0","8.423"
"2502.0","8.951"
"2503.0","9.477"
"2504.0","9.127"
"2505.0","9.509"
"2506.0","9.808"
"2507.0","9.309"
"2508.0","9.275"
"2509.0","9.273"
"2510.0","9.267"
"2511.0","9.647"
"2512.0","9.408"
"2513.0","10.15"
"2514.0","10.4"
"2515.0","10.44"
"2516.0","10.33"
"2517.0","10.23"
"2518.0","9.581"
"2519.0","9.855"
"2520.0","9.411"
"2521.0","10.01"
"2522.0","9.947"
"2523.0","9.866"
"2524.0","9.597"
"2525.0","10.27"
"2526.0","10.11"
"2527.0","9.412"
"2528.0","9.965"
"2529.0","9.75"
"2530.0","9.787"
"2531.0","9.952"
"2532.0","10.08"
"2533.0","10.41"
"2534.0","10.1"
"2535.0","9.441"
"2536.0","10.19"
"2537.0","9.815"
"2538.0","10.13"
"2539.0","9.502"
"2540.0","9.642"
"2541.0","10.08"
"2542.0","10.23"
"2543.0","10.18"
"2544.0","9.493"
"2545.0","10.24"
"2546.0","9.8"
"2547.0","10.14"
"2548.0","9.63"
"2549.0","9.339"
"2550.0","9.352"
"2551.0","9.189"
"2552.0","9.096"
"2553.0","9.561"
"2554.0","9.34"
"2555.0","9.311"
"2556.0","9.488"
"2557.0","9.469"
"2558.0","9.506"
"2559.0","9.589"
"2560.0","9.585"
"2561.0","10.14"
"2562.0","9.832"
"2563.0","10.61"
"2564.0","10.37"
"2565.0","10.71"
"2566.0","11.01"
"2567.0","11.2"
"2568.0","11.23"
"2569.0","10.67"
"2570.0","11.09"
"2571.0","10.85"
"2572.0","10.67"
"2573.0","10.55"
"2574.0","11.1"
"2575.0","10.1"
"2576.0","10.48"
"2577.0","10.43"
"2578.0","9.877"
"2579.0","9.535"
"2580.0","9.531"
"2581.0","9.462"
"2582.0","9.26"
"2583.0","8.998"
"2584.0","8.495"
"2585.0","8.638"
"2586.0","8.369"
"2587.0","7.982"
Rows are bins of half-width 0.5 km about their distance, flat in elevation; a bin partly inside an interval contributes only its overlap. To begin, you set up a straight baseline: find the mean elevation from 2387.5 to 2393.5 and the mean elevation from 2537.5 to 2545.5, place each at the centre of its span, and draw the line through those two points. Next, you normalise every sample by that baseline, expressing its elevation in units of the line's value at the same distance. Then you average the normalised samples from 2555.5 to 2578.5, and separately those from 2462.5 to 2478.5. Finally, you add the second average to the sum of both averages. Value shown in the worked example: 3.03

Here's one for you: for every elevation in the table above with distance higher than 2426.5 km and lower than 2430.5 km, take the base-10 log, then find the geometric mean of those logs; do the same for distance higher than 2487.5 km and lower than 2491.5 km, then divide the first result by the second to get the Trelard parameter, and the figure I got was 0.98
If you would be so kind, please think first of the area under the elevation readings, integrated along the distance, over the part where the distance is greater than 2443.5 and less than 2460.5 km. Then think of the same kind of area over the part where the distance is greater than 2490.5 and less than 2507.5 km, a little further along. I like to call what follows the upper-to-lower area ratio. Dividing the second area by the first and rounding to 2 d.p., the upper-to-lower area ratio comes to 0.85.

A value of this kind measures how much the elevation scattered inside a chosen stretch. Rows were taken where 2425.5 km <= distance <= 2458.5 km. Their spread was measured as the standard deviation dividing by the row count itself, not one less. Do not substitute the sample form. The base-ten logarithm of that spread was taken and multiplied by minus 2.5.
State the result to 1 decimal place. 0.2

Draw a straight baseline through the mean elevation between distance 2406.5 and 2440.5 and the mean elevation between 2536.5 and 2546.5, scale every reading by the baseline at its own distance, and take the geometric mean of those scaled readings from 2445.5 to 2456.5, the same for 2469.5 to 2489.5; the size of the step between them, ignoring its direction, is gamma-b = 0.19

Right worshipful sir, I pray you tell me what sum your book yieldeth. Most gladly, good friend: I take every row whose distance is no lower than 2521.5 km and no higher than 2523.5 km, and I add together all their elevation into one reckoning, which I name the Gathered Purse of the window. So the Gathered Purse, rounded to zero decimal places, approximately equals 20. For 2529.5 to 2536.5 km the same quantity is 70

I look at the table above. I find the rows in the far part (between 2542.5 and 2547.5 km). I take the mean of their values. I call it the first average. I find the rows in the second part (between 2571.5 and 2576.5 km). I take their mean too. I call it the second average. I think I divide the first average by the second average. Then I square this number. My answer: 0.89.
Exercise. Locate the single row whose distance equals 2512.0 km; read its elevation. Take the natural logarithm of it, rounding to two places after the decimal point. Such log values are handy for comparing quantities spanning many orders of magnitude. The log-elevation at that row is 2.24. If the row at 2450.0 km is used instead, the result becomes 2.29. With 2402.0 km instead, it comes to 2.05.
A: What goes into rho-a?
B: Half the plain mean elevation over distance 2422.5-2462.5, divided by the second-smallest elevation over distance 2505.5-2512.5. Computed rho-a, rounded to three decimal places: 0.505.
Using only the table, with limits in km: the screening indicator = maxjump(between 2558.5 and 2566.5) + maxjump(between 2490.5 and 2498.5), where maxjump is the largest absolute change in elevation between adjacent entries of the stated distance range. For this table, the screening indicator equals 1.29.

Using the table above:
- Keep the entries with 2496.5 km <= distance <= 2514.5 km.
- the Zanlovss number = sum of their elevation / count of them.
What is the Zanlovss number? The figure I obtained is 9.2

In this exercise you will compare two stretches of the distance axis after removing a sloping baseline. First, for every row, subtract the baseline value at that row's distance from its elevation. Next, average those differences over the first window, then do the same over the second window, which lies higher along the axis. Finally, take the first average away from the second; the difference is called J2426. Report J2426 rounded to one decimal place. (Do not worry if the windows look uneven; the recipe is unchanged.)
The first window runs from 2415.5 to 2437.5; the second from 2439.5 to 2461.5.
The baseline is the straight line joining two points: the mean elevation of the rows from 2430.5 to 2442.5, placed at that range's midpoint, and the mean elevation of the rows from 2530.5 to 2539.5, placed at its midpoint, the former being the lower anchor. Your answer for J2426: 1.5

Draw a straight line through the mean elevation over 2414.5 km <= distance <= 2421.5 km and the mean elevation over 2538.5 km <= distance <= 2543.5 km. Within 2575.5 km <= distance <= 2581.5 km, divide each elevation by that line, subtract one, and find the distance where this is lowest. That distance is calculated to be 2581.0 km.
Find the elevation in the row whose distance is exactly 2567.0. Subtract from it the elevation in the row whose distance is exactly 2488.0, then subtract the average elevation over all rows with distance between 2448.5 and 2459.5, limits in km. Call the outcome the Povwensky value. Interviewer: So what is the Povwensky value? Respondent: -7.7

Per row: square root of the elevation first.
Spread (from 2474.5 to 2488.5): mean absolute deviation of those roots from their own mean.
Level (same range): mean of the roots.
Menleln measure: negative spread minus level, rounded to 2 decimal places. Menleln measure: -3.02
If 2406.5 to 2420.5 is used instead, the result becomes -2.83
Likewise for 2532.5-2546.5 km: -3.20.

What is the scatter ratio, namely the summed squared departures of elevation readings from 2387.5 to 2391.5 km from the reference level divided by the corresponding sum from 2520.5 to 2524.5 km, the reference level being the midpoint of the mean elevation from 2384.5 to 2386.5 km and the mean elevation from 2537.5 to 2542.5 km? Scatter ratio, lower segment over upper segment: 1.75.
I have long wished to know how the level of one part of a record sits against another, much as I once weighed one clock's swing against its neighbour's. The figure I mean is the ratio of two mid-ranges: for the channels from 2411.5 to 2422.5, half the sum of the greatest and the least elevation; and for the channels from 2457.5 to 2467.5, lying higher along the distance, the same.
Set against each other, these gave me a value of 0.81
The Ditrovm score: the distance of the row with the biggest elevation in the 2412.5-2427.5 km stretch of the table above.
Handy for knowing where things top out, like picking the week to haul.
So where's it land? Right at 2422.0 km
